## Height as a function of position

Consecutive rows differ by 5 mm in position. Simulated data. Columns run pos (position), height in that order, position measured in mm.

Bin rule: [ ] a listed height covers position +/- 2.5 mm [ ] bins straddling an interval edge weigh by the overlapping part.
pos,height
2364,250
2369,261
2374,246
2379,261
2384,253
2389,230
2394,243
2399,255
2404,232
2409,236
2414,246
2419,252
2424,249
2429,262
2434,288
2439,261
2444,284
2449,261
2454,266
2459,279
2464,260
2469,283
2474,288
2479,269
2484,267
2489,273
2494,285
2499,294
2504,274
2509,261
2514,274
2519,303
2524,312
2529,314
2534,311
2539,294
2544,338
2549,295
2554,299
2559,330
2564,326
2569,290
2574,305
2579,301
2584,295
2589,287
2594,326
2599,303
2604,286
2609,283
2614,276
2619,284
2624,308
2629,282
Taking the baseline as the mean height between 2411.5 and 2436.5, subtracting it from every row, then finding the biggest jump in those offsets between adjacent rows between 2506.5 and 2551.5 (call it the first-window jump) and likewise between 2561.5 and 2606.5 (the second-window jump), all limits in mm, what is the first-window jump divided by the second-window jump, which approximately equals 1.13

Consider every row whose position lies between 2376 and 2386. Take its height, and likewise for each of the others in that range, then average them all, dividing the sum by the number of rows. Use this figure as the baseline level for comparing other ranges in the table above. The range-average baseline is 257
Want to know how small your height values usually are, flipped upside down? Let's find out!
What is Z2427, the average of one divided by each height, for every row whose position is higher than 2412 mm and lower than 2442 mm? 0.0039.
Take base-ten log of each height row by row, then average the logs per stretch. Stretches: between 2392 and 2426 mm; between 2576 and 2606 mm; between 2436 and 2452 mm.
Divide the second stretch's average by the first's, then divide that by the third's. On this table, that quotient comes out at 0.427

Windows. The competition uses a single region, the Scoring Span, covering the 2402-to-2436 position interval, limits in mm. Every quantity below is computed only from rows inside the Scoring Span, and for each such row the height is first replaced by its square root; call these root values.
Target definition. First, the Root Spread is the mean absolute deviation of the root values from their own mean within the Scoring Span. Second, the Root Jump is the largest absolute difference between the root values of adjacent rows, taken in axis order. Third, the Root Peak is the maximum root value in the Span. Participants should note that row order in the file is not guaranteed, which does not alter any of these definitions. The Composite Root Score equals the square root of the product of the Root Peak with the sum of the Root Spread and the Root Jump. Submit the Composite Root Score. 4.5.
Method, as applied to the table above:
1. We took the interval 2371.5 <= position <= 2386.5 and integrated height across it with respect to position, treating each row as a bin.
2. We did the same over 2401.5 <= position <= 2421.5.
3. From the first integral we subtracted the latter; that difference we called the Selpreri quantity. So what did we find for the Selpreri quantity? -1030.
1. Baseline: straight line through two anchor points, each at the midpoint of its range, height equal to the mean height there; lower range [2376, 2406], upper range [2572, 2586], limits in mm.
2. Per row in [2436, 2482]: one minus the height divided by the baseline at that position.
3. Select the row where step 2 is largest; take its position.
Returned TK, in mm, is 2464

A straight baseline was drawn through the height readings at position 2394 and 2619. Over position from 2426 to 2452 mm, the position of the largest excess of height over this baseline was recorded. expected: 2434 mm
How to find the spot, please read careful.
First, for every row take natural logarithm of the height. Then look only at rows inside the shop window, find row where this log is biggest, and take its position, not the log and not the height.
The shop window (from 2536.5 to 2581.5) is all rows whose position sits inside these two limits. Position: 2544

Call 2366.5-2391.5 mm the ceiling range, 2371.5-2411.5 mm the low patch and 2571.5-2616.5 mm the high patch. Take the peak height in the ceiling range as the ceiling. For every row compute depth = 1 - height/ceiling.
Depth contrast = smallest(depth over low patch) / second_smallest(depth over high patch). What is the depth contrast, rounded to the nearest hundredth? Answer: 0.00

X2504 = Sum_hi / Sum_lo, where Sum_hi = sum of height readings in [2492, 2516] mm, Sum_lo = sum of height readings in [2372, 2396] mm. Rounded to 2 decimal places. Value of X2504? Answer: 1.13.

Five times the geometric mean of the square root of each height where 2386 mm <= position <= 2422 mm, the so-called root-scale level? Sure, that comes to 77.8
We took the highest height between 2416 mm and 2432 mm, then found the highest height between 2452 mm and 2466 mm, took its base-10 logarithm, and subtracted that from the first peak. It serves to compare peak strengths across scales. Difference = 260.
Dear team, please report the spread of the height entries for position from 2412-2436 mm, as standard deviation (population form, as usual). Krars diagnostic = 15.3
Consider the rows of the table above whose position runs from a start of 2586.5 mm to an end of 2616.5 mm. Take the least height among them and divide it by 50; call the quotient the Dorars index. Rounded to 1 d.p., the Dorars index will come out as 5.5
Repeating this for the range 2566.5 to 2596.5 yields 5.7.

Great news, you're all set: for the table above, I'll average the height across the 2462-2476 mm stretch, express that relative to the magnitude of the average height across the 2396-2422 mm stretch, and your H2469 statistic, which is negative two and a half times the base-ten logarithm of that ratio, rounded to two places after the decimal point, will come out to -0.14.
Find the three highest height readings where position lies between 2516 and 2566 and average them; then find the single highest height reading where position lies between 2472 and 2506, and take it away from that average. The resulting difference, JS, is 37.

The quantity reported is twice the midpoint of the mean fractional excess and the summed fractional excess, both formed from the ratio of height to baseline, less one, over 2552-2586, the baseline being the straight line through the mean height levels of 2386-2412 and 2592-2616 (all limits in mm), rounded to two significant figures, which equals 0.60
